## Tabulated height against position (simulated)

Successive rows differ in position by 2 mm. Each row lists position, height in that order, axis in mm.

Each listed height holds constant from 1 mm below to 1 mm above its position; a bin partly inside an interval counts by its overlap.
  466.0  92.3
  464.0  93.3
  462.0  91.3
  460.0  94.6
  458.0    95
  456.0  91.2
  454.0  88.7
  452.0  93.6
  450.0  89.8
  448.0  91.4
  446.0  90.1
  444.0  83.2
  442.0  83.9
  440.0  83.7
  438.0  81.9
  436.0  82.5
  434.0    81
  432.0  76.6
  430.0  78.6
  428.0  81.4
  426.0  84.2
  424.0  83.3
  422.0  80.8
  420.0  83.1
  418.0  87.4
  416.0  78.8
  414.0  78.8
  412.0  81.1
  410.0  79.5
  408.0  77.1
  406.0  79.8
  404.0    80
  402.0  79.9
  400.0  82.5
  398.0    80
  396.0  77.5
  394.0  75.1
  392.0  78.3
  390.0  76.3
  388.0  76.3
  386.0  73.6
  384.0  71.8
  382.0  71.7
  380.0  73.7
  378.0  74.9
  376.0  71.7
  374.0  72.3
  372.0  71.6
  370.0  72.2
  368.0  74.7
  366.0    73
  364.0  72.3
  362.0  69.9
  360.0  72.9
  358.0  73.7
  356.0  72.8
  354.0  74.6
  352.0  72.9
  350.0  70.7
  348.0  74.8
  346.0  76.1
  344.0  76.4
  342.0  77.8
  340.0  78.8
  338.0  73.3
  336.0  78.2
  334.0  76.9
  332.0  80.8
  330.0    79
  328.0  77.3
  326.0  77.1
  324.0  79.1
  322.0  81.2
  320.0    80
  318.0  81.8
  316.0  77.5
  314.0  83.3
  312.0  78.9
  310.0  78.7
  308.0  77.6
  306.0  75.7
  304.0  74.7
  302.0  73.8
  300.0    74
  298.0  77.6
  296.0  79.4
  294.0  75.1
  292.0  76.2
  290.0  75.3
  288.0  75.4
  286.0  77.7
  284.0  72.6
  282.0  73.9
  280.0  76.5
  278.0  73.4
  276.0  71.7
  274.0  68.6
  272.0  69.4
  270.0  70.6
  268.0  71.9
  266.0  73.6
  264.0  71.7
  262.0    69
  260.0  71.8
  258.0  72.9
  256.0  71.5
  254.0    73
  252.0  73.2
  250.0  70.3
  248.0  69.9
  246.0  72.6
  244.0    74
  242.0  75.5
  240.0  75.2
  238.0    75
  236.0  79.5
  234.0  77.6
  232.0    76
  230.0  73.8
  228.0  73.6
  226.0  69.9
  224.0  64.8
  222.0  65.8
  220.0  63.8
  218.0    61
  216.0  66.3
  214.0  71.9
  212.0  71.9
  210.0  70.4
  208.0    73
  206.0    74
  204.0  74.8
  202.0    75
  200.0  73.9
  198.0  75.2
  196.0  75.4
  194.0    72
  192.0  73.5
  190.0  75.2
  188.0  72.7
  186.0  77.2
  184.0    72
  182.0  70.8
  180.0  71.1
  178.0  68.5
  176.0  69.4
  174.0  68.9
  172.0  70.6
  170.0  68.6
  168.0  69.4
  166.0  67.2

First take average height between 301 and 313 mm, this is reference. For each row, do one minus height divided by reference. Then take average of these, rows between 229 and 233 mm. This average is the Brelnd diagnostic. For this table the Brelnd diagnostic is 0.02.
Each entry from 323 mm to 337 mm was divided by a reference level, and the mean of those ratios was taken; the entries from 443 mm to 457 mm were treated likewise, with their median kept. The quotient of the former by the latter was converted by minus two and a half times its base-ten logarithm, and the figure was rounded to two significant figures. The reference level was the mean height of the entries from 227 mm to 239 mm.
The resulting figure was 0.15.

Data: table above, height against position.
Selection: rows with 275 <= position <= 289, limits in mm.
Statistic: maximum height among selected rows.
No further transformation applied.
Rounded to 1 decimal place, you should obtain 77.7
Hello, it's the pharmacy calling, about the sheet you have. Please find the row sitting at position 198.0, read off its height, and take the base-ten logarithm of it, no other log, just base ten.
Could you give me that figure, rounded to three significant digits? 1.88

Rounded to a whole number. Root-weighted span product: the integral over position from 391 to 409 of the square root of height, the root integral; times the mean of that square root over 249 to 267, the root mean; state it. 1356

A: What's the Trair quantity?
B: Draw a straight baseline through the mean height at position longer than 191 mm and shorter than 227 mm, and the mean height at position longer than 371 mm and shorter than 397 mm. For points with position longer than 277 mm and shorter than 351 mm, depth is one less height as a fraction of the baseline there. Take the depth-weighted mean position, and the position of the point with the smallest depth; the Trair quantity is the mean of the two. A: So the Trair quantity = 314.2 mm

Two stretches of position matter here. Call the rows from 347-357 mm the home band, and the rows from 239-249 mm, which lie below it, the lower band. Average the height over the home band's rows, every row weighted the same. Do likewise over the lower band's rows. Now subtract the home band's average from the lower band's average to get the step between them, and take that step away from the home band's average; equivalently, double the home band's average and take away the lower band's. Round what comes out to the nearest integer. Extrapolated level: 73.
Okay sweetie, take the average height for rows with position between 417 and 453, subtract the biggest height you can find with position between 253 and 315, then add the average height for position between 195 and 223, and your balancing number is 72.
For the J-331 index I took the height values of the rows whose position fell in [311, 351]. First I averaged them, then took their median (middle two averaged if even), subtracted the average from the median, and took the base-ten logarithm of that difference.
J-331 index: -1.3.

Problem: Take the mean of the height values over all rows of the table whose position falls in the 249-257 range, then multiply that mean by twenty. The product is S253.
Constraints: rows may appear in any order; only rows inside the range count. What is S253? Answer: 1440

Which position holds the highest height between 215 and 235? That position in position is 234.0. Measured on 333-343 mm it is 340.0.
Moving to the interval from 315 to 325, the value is 318.0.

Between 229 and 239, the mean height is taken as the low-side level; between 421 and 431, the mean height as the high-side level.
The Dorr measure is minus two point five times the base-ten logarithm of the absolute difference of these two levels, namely -1.8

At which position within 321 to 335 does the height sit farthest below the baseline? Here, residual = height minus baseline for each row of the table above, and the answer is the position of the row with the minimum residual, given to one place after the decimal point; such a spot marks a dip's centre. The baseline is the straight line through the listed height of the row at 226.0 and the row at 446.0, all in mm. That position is 334.0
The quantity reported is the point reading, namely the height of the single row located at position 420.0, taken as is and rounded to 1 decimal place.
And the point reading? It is 83.1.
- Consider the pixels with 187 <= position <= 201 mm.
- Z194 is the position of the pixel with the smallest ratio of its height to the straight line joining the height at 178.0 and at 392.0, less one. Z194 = 194.0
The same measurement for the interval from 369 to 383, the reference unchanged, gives 382.0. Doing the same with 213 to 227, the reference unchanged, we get 218.0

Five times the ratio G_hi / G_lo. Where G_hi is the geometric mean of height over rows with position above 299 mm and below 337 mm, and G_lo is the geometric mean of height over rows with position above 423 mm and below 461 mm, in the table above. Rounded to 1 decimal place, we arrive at 4.6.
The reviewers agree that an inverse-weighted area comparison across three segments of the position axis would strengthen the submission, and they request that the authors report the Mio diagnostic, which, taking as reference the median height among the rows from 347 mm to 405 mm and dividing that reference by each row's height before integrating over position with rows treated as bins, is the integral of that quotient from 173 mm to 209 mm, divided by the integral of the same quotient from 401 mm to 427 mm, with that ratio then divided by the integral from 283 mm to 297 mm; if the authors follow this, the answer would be 0.113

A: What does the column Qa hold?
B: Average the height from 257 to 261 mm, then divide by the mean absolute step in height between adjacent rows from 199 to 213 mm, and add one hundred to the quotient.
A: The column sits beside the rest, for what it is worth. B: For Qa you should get 160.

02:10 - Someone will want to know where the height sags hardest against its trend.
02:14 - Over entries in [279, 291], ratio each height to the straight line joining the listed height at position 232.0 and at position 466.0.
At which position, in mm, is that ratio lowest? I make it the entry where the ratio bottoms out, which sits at 284.0 mm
